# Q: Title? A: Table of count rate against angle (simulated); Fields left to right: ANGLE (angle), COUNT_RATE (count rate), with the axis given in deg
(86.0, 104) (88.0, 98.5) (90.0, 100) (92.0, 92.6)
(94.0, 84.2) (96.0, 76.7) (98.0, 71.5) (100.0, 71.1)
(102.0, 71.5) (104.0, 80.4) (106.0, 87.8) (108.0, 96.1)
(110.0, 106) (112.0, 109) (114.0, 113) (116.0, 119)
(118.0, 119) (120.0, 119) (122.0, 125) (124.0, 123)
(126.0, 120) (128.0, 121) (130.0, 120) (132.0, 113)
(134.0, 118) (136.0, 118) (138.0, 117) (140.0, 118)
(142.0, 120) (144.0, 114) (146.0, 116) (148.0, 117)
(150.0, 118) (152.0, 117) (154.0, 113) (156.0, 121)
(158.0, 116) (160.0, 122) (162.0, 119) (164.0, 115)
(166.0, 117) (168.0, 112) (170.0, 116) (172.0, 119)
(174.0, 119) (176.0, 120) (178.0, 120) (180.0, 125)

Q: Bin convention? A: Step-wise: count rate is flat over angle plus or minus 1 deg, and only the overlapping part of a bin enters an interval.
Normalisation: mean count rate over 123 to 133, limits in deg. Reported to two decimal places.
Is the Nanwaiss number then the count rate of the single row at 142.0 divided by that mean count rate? 1.01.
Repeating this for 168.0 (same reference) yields 0.94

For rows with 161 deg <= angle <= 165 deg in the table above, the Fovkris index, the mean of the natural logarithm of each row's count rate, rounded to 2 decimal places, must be 4.76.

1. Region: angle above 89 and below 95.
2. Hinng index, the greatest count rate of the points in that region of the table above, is 100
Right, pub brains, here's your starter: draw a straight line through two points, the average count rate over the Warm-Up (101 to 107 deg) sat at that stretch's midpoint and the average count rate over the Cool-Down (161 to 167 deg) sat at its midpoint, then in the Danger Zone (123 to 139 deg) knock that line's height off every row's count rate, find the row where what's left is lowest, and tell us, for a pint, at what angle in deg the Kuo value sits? 132.0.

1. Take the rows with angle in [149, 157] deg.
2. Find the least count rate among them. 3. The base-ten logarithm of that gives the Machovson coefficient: 2.05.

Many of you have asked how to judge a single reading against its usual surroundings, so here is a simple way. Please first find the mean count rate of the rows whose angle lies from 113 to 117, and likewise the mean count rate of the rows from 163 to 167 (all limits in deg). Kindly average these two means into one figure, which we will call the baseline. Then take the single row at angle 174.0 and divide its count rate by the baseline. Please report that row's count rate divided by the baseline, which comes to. 1.026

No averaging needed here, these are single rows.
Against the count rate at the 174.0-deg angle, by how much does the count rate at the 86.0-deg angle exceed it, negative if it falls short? -15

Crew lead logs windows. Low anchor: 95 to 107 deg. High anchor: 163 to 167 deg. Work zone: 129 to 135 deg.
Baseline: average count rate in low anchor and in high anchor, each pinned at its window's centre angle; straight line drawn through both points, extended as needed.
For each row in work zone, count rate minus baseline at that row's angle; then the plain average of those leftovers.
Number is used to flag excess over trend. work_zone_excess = 21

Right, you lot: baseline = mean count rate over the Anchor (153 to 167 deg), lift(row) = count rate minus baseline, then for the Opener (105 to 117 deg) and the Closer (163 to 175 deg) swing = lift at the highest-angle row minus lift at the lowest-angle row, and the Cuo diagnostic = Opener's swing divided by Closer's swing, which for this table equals 7.8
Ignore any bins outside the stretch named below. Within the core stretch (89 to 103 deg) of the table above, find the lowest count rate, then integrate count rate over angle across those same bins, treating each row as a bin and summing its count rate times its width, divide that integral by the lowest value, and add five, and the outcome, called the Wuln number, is 21.0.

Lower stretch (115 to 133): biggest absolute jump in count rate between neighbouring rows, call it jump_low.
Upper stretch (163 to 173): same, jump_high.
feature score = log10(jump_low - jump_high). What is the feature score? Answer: 0.30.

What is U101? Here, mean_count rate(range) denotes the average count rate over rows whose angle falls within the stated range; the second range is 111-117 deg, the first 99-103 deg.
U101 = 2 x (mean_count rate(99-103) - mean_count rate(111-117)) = -85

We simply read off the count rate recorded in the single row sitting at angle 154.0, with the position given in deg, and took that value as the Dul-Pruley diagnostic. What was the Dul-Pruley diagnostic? 113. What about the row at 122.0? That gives 125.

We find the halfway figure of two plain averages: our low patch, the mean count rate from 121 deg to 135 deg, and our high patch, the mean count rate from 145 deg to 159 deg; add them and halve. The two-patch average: 118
